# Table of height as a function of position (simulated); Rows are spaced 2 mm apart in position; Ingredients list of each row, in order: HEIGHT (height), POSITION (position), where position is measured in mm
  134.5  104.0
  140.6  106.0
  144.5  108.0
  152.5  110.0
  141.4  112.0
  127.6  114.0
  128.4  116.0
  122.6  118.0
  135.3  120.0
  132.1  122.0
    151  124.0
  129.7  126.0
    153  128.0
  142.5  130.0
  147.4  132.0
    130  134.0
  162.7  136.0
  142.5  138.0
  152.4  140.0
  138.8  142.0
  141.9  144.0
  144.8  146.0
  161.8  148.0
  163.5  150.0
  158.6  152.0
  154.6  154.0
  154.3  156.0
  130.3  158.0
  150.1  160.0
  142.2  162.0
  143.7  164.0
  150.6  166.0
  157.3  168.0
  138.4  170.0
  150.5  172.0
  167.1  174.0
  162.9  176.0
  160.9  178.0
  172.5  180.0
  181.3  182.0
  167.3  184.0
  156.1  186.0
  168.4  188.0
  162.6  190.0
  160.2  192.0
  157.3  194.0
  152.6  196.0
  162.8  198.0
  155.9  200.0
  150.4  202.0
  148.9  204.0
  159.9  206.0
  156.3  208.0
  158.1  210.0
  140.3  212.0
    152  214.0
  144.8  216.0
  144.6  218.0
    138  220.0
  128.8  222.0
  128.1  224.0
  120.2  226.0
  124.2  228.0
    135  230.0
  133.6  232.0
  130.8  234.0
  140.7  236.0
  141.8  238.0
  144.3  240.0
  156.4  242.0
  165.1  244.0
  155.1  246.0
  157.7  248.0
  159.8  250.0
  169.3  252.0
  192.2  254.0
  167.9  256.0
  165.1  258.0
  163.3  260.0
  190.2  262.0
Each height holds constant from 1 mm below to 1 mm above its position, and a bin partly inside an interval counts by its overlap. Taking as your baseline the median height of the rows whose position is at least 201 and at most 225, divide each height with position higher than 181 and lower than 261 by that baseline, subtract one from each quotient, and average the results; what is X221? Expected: 0.038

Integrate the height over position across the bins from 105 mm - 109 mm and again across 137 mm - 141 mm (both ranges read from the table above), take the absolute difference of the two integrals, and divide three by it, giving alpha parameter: 0.15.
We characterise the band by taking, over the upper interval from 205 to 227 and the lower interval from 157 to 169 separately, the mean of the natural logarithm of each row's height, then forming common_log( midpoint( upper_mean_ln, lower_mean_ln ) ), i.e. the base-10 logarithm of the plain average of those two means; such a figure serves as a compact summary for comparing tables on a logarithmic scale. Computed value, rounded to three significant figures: 0.696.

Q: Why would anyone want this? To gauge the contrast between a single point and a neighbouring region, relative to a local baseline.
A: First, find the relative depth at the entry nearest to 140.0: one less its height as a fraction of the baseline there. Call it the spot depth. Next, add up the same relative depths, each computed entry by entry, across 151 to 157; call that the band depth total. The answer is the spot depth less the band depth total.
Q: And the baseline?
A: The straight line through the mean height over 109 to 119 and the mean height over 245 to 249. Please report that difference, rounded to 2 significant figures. 0.22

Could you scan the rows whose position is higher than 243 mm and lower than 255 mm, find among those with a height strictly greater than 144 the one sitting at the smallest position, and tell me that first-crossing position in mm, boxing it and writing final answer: 244.0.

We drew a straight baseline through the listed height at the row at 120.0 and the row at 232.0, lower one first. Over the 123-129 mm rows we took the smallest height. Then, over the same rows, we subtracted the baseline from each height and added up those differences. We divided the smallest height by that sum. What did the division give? 4.6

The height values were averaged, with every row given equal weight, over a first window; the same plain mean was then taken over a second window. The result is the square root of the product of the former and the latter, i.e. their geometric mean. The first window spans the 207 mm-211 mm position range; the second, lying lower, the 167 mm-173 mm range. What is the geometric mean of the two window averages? 153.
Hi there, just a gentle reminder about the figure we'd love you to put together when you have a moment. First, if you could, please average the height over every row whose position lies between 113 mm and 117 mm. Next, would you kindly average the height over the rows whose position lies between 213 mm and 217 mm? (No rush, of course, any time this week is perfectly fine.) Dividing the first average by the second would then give 0.86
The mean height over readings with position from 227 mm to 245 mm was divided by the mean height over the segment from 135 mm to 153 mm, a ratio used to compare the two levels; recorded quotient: 0.93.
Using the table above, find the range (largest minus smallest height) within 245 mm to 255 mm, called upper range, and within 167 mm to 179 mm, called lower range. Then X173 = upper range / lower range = 1.29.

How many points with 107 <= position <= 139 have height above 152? 3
